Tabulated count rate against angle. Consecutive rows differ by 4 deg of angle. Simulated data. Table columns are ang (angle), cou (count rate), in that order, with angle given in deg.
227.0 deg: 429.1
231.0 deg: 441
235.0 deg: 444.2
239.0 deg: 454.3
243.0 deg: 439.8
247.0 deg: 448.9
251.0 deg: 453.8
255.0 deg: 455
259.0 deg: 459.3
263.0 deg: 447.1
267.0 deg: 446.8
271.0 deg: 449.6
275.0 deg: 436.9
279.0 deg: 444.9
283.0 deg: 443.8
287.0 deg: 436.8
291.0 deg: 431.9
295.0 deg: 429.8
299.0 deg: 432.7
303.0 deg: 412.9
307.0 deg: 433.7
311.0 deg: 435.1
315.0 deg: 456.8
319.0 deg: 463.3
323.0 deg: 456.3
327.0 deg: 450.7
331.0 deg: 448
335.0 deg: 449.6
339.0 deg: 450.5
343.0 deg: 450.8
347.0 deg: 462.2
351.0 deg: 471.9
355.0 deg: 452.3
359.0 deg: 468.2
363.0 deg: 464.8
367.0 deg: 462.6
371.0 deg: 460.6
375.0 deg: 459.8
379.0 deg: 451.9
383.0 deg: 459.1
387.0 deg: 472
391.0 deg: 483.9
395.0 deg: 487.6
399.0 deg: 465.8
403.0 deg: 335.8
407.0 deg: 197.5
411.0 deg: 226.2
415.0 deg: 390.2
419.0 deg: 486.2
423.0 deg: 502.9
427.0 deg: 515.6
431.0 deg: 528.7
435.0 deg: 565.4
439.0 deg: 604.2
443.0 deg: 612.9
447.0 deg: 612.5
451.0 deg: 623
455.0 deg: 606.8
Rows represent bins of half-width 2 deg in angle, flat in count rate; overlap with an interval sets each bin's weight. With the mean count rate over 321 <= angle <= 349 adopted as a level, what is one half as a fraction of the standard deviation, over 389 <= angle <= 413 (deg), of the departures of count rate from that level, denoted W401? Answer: 0.004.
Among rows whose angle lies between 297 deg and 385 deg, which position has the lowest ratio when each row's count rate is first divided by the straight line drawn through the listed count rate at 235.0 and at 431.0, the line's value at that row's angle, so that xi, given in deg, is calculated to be 303.0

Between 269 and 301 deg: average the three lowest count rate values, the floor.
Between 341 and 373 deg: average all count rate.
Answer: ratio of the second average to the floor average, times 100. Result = 107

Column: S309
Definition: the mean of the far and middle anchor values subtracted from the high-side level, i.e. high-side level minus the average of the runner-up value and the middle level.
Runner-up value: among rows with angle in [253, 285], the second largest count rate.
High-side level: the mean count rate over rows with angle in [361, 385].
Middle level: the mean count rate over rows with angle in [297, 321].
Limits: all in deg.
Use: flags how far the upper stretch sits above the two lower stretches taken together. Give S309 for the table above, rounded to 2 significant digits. 13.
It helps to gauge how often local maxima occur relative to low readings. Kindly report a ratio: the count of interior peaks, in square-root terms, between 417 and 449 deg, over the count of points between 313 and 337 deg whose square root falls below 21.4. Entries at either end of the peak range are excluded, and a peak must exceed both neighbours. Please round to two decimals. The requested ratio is 0.20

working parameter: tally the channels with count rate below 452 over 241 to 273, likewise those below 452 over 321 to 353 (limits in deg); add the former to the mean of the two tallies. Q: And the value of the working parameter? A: 10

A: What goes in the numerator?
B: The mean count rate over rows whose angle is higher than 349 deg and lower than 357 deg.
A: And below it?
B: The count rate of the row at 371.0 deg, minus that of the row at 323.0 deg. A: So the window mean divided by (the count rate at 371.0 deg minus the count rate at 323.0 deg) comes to 107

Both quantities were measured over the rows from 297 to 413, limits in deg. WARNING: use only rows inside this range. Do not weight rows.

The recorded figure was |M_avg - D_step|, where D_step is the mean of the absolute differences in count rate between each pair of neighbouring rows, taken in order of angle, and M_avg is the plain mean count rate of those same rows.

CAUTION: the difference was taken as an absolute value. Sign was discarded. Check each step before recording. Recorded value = 417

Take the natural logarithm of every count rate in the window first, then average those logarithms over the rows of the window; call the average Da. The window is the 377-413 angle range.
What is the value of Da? 5.94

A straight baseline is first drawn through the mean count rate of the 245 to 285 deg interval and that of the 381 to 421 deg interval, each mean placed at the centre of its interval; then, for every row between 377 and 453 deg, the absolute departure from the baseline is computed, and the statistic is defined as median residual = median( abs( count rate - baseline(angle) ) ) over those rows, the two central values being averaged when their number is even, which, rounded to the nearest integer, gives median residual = 110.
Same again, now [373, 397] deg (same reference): 59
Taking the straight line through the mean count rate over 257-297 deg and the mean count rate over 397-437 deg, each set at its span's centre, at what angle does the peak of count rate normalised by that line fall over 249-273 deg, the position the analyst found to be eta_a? 259.0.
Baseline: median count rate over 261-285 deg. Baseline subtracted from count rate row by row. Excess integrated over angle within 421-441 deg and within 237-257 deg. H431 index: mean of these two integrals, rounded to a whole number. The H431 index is 1020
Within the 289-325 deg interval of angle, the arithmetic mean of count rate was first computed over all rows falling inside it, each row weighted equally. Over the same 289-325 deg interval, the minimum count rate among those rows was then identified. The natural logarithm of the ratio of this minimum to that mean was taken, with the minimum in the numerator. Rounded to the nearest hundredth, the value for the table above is -0.06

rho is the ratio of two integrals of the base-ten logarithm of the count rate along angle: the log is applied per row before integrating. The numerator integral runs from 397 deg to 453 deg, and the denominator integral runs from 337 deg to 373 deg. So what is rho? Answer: 1.6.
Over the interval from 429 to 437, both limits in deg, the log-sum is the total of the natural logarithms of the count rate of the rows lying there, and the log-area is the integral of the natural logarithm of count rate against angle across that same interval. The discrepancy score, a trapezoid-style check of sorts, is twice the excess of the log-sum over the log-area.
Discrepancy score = -75.6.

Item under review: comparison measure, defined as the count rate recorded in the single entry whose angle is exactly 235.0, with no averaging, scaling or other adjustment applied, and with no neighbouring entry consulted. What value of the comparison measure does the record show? 444.2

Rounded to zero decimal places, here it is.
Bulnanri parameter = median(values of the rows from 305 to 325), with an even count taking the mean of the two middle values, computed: 456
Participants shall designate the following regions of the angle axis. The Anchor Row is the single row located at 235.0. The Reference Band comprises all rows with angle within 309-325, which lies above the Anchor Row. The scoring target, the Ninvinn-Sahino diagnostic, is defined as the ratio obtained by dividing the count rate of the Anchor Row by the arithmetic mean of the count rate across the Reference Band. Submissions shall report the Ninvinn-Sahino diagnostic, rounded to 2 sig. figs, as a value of 0.98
